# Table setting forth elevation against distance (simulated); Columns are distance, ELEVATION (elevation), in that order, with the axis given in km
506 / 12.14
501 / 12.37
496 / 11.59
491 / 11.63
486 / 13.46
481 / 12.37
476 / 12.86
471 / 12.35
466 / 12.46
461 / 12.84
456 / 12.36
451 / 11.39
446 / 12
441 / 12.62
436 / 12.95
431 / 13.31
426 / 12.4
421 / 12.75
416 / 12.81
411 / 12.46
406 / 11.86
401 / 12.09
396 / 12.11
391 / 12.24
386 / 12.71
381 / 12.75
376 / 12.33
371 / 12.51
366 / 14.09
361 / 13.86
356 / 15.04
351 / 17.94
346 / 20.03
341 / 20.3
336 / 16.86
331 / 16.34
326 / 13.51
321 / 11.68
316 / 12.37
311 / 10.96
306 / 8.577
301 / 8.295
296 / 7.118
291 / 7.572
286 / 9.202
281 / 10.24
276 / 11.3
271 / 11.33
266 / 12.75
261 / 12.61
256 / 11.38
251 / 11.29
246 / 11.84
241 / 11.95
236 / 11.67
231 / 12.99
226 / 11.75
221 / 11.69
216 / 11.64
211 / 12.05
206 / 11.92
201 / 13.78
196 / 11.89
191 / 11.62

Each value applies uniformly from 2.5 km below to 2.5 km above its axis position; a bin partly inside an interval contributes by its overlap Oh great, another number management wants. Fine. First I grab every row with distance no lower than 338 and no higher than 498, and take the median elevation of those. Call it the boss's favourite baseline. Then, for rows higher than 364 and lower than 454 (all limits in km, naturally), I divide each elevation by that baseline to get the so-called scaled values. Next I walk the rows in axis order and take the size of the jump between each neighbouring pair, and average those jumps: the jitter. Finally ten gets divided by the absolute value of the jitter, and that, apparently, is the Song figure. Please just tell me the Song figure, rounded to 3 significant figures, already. 294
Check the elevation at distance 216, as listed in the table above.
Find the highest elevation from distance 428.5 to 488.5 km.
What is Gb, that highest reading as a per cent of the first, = 116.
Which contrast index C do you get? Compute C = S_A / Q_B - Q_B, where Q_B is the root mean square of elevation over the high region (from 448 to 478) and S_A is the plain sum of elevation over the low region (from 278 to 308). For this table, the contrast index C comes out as -8.3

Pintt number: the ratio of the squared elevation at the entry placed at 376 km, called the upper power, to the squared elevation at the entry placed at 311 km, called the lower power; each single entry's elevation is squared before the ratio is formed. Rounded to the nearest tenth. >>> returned 1.3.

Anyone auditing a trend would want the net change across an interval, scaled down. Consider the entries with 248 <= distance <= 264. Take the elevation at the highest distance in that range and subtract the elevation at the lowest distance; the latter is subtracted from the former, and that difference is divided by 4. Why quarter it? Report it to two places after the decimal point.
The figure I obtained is 0.33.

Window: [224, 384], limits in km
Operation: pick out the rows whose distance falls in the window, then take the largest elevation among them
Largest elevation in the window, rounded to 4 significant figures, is 20.30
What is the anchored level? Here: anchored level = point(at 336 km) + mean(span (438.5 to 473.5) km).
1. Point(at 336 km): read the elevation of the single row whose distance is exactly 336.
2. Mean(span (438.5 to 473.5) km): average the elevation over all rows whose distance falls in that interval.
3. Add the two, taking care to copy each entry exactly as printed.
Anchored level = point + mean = 29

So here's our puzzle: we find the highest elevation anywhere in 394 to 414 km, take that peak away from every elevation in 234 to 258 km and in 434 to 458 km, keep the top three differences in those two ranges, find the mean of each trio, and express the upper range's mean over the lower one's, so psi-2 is 0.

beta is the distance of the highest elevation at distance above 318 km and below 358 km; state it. 341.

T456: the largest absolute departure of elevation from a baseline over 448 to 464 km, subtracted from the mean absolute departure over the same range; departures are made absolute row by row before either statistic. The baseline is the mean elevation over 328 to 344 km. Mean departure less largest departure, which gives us -0.8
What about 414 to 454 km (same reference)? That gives -1.1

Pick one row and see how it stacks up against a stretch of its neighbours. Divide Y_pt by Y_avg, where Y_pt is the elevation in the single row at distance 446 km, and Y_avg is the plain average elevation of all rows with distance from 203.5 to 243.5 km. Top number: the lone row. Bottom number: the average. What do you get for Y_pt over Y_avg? 1.00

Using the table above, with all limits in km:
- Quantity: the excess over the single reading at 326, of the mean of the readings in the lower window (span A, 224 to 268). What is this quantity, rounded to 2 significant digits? -1.5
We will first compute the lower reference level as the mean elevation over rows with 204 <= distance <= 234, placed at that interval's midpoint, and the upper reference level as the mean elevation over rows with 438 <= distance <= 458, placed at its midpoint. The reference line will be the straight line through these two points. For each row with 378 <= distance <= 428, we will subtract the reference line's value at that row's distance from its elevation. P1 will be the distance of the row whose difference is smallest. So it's 406 km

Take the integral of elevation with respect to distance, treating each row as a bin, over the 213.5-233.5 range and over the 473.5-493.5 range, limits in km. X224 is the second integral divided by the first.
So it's 1.05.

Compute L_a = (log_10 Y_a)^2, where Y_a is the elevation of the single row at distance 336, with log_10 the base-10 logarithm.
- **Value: 1.51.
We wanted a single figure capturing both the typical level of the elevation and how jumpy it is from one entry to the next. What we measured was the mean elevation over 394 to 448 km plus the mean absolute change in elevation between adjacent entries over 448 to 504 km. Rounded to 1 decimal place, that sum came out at 13.2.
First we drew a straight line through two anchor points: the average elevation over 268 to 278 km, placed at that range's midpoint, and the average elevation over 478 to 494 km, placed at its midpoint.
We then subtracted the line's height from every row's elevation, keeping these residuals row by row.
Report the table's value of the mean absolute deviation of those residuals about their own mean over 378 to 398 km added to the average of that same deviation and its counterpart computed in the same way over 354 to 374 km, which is 0.81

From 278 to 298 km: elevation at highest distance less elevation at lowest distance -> -3.1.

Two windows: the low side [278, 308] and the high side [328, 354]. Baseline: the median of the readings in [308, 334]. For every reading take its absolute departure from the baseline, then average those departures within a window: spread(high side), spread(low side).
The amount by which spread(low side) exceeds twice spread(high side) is -8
